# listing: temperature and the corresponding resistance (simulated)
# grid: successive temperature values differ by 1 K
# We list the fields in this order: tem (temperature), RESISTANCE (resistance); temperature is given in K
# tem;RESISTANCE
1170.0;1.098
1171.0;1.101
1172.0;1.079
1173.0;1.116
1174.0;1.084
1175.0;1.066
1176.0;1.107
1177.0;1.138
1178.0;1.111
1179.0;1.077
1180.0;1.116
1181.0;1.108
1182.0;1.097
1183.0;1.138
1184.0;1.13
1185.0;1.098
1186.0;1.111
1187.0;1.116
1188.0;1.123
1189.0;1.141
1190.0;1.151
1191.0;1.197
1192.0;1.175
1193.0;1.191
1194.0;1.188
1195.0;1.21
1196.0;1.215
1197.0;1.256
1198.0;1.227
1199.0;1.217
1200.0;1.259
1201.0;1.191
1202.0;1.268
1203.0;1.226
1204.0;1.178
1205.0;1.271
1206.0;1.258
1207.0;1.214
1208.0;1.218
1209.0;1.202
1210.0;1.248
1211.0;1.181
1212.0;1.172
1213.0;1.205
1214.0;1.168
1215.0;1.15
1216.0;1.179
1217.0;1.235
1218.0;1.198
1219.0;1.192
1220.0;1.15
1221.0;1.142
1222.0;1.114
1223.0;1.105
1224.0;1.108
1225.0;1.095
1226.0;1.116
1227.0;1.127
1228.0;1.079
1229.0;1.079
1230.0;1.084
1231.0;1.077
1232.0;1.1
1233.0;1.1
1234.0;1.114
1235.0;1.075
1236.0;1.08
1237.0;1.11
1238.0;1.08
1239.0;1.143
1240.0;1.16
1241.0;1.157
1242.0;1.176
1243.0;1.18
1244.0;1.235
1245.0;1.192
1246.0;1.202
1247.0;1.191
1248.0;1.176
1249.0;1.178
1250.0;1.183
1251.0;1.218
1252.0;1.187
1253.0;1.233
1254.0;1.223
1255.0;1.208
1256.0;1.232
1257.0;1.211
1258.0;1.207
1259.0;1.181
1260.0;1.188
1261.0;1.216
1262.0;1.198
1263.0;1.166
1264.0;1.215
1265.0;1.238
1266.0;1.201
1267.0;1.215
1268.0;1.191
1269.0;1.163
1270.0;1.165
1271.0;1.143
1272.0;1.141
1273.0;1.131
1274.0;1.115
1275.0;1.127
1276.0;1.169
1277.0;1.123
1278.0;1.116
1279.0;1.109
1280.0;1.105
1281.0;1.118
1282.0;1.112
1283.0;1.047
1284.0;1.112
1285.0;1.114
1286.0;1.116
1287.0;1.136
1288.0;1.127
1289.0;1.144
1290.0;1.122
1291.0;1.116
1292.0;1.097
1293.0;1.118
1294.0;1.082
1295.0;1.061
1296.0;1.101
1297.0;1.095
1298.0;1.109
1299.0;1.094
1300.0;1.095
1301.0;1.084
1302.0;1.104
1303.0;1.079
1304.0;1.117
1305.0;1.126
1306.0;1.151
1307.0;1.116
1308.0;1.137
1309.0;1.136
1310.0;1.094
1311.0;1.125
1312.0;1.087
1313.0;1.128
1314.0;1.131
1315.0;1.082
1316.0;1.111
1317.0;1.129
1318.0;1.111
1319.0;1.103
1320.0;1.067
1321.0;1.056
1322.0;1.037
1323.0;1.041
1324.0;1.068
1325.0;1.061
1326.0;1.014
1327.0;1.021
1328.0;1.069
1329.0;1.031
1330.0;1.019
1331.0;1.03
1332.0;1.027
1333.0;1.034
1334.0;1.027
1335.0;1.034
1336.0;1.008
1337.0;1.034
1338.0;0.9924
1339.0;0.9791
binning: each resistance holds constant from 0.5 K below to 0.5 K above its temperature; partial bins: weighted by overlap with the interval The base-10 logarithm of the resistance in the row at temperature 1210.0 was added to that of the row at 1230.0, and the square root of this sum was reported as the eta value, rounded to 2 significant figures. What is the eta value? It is 0.36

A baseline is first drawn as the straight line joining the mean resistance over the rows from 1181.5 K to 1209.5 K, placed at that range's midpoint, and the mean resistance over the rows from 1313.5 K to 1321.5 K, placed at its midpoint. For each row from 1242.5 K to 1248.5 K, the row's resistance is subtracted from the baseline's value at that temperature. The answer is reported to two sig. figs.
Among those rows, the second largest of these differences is -0.027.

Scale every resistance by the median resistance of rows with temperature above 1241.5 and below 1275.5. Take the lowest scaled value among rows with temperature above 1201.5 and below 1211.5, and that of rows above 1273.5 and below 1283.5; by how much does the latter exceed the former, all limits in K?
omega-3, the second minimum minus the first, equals -0.110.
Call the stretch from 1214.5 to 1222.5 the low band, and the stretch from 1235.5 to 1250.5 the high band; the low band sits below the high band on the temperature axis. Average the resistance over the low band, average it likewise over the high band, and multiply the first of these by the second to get 1.36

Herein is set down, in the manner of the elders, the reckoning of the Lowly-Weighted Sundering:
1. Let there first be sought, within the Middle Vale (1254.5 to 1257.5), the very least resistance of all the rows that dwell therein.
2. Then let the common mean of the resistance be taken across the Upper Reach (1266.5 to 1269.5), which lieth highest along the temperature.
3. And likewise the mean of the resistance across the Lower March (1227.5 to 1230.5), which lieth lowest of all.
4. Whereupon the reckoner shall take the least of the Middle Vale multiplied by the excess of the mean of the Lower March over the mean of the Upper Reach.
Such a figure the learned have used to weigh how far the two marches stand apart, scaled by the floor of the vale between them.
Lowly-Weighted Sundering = -0.13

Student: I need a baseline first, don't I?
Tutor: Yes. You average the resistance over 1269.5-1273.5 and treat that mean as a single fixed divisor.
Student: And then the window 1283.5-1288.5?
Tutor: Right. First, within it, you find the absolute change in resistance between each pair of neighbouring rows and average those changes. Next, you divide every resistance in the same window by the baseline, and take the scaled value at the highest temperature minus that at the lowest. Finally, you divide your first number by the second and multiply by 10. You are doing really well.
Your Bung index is 6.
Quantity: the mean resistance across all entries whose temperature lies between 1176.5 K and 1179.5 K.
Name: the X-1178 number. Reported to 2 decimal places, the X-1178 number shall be 1.11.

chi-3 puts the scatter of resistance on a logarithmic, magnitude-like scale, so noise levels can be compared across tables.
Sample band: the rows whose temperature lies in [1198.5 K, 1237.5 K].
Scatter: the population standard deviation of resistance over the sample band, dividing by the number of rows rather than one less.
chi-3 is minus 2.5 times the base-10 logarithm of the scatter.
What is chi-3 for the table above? 3.0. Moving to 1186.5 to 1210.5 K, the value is 3.4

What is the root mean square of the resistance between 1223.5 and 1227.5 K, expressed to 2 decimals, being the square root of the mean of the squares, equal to 1.11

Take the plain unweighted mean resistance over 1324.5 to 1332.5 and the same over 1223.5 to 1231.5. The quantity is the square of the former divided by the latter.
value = 0.98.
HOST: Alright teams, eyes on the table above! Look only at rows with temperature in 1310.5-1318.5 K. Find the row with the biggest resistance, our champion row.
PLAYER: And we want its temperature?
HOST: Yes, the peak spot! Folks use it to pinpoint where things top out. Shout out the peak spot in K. 1314.0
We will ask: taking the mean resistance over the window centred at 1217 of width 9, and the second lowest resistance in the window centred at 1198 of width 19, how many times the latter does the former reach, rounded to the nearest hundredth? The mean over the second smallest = 1.03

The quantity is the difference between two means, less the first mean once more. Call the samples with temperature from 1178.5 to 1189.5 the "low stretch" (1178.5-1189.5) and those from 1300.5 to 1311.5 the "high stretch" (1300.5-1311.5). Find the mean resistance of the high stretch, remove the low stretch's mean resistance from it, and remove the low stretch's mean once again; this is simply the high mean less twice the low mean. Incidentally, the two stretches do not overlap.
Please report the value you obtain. -1.11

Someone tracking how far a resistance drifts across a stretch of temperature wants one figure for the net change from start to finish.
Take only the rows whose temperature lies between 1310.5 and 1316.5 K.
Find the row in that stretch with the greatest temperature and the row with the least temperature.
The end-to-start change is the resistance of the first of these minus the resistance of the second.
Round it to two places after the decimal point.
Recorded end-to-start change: -0.01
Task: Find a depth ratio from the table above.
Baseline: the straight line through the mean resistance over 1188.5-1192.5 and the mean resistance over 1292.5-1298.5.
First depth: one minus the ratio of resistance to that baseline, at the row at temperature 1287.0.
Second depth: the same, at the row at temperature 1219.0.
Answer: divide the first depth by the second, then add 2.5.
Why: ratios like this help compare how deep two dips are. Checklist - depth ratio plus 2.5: 3.3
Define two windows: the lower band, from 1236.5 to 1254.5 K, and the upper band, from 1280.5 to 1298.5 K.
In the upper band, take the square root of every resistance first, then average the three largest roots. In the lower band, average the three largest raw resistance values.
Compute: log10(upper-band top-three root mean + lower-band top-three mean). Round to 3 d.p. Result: 0.361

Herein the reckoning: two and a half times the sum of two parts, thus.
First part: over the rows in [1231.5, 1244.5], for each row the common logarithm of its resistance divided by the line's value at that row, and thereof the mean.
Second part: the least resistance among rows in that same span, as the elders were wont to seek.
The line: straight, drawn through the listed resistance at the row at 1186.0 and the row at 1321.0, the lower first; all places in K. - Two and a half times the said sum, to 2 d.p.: 2.73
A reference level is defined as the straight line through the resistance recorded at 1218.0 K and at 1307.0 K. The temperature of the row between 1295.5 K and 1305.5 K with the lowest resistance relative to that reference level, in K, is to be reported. 1303.0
